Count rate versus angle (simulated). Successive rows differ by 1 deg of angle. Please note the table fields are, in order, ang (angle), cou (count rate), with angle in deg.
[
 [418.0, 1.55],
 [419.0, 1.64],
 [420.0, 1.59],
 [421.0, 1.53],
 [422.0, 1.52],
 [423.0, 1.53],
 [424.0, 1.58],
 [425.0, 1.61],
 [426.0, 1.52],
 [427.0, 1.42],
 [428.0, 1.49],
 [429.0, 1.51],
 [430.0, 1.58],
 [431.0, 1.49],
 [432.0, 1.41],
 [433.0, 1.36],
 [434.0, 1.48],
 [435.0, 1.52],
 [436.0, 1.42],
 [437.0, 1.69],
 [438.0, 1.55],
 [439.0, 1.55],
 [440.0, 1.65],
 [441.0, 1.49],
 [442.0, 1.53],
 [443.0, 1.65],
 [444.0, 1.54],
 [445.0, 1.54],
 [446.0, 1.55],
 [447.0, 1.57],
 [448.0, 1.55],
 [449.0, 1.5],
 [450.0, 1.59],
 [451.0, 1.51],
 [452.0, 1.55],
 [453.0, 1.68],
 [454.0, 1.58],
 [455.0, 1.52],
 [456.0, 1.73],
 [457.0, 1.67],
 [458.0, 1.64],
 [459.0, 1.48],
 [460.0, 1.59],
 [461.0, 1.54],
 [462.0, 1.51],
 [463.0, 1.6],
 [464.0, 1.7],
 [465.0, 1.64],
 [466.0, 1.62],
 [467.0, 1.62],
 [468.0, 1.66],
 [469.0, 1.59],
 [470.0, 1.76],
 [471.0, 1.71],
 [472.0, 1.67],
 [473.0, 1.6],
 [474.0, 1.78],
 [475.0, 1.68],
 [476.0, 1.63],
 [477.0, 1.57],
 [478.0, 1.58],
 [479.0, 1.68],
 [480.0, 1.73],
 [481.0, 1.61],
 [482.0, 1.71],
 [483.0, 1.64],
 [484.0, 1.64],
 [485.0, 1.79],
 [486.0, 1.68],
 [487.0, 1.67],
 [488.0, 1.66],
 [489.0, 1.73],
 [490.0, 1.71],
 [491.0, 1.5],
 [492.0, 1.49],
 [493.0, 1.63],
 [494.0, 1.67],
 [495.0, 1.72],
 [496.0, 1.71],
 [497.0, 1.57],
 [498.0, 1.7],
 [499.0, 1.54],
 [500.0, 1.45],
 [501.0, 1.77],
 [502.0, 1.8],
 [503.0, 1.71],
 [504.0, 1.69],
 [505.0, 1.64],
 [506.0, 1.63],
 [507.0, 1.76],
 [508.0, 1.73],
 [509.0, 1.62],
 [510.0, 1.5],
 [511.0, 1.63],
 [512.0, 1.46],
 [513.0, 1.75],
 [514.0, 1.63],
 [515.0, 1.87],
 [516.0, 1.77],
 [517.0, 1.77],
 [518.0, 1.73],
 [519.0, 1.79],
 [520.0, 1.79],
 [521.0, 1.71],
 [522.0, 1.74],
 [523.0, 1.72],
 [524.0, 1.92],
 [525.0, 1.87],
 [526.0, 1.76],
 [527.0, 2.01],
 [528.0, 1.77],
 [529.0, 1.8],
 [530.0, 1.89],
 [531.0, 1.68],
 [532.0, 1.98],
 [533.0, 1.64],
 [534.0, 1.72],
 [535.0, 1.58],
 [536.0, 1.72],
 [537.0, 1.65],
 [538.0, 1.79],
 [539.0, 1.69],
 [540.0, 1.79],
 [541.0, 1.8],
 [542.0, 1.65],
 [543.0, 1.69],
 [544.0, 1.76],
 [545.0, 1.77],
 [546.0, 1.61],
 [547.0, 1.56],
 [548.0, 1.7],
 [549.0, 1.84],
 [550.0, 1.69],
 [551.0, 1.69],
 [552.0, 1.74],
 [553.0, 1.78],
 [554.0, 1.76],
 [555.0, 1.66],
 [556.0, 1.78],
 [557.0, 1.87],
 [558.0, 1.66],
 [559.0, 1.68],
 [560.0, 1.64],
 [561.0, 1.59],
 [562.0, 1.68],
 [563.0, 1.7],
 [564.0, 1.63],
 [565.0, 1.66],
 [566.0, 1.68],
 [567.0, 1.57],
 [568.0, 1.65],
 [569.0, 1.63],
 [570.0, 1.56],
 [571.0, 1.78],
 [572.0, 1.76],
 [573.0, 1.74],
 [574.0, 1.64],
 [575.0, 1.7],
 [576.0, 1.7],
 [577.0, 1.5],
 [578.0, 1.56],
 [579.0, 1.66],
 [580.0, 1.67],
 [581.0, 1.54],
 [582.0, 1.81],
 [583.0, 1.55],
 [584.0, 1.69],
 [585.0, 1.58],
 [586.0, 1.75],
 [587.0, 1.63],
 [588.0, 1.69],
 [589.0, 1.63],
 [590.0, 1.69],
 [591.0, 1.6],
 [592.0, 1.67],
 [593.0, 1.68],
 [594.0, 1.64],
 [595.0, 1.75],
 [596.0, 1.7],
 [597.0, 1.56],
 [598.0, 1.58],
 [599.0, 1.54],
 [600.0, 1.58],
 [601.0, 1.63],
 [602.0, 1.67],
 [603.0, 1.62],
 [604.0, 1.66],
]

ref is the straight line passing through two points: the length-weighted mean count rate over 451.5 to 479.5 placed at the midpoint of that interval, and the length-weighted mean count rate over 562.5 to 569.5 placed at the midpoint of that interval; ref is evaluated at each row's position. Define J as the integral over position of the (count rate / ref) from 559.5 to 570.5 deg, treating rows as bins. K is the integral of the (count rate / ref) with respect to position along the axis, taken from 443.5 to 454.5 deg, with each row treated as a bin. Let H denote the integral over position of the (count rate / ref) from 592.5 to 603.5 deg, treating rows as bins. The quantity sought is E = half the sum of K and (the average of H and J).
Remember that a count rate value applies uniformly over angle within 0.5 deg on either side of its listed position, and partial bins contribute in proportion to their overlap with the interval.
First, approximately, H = 10.9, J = 10.9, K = 10.6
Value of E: 10.7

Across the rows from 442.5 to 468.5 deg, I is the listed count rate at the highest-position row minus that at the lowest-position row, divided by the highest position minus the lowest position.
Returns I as 0.000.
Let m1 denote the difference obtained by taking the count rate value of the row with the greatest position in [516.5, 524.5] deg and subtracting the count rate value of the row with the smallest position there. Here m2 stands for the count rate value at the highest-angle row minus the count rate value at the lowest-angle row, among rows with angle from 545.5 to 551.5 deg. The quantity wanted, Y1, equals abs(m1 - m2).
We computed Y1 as 0.07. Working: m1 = 0.15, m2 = 0.08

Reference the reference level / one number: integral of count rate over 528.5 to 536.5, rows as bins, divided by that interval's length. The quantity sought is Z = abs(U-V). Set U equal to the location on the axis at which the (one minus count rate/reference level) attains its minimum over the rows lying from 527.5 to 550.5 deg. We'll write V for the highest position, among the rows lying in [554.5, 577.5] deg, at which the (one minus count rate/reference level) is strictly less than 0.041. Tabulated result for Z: 44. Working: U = 532.0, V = 576.0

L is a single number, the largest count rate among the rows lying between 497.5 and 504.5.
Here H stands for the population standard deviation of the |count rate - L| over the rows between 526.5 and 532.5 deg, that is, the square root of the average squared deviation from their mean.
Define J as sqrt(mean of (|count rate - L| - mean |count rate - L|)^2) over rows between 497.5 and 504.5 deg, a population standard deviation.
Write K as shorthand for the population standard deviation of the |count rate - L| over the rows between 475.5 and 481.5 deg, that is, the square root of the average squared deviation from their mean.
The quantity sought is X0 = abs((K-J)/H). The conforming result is 0.80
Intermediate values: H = 0.075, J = 0.116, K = 0.056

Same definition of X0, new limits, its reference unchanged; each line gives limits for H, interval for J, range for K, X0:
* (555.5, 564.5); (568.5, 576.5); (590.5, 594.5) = 0.72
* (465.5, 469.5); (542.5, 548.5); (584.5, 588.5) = 0.47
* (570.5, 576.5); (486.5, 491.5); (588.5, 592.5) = 1.00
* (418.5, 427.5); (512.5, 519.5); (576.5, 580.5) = 0.36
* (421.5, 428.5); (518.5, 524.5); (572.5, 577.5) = 0.77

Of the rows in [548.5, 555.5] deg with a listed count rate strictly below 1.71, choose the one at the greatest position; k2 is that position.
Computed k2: 555.0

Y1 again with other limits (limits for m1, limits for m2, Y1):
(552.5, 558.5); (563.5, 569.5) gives 0.12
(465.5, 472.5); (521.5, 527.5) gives 0.22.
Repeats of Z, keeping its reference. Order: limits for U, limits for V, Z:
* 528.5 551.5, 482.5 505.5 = 28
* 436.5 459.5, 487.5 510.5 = 52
